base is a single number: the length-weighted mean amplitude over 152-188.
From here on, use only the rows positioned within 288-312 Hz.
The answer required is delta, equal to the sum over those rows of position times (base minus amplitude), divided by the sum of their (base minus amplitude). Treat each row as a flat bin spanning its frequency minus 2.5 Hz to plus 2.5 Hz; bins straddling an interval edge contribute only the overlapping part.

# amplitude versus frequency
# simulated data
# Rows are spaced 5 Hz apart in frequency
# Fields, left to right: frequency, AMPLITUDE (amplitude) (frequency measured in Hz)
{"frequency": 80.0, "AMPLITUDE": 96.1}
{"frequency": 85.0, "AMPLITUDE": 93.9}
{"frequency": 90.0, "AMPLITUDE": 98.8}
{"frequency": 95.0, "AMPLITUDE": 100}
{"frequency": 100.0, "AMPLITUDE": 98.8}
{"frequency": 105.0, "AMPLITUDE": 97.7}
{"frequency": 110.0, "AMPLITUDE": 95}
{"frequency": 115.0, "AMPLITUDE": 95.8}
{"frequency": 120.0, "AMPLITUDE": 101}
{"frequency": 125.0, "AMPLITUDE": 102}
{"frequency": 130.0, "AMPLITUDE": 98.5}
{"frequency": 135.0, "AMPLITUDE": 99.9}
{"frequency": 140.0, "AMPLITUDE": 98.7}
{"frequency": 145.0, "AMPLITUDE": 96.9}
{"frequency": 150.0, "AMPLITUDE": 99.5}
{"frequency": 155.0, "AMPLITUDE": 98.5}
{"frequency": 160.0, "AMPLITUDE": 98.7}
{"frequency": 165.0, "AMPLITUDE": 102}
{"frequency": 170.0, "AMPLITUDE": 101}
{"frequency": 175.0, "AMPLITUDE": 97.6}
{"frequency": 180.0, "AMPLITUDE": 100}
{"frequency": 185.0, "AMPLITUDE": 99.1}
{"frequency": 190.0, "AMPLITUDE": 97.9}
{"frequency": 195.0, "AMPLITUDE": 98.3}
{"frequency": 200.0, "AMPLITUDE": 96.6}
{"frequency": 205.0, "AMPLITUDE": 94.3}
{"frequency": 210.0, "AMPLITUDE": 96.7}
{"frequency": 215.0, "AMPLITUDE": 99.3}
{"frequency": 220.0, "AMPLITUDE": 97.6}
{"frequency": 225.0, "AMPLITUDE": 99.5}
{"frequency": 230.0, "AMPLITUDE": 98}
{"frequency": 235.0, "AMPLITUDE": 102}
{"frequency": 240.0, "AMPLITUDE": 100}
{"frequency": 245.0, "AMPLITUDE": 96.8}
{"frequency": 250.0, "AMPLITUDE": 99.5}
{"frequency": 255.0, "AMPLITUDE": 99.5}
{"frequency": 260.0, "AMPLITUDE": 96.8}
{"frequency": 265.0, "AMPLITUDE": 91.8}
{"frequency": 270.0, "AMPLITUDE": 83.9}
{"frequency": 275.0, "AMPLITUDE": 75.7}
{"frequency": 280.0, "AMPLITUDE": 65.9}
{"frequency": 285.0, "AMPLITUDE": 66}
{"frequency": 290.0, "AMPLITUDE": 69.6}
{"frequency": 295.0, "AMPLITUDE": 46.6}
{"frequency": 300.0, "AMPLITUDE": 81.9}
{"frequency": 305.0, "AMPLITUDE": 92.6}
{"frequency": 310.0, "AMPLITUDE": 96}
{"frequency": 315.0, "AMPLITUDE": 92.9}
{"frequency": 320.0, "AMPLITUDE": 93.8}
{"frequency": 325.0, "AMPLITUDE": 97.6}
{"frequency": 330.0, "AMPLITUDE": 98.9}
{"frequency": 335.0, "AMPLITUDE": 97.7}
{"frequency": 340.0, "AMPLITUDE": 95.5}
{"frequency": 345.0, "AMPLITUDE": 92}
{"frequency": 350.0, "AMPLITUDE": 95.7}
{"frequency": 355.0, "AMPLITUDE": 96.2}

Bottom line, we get 295.5 Hz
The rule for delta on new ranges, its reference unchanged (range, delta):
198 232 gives 209.7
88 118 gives 109.5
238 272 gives 265.7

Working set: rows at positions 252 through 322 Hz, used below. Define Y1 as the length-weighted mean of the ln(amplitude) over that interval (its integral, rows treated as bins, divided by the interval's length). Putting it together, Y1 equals 4.39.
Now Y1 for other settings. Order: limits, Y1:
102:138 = 4.59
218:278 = 4.55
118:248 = 4.59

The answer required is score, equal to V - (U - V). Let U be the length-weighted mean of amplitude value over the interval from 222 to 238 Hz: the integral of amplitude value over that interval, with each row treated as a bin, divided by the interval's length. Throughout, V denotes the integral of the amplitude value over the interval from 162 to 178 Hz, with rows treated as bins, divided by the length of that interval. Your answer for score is 101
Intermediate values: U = 100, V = 100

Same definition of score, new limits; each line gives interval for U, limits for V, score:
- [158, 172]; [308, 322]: 88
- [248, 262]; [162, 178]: 102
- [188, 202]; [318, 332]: 96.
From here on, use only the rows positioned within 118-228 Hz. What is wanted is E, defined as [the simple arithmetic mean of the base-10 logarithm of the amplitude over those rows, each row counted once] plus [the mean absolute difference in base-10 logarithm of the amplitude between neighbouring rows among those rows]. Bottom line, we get 2.00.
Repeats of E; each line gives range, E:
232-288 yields 1.97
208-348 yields 1.98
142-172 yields 2.00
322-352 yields 1.99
